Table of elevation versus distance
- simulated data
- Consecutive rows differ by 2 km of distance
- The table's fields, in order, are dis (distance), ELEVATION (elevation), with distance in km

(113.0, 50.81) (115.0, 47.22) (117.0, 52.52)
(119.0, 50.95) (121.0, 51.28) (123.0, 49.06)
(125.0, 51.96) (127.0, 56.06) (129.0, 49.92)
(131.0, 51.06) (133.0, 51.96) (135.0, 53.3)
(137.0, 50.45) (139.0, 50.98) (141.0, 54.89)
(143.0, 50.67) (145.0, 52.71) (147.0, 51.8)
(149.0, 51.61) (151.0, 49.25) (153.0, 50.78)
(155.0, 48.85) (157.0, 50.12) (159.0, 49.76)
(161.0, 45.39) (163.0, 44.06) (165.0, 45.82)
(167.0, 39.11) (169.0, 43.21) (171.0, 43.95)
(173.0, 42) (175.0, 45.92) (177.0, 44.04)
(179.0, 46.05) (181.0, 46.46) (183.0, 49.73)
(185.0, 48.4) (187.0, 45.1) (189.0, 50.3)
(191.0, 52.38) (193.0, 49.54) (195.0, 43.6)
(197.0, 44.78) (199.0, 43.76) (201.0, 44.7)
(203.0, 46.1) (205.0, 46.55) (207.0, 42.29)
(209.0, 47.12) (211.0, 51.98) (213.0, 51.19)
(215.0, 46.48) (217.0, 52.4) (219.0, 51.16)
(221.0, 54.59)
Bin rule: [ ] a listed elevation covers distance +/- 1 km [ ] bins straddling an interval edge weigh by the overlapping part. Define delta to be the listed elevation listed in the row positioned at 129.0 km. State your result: 49.92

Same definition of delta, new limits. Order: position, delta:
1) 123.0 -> 49.06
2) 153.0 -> 50.78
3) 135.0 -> 53.3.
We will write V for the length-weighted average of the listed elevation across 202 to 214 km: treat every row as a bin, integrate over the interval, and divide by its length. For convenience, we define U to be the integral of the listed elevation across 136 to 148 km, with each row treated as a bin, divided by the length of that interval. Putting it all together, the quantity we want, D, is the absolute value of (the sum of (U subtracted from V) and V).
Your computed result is 43.2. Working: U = 52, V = 47.5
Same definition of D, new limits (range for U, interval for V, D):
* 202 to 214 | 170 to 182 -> 41.9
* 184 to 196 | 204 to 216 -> 47.0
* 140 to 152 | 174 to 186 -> 41.7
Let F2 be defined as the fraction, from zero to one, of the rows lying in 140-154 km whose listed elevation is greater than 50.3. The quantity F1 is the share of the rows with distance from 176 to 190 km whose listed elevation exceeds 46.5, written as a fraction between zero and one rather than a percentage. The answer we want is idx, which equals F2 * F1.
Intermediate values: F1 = 0.4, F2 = 0.9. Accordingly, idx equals 0.37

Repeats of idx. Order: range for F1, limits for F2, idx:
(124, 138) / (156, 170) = 0.00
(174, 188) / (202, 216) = 0.08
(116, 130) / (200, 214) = 0.29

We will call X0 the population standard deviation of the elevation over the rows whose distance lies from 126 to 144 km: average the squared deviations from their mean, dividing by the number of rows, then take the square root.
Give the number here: 2.0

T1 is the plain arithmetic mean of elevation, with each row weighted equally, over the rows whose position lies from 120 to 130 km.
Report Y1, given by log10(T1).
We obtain 1.713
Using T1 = 51.7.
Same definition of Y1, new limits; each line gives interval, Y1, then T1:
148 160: 1.700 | 50.1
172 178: 1.643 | 44.0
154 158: 1.694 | 49.5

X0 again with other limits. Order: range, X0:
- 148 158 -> 1.0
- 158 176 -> 2.8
